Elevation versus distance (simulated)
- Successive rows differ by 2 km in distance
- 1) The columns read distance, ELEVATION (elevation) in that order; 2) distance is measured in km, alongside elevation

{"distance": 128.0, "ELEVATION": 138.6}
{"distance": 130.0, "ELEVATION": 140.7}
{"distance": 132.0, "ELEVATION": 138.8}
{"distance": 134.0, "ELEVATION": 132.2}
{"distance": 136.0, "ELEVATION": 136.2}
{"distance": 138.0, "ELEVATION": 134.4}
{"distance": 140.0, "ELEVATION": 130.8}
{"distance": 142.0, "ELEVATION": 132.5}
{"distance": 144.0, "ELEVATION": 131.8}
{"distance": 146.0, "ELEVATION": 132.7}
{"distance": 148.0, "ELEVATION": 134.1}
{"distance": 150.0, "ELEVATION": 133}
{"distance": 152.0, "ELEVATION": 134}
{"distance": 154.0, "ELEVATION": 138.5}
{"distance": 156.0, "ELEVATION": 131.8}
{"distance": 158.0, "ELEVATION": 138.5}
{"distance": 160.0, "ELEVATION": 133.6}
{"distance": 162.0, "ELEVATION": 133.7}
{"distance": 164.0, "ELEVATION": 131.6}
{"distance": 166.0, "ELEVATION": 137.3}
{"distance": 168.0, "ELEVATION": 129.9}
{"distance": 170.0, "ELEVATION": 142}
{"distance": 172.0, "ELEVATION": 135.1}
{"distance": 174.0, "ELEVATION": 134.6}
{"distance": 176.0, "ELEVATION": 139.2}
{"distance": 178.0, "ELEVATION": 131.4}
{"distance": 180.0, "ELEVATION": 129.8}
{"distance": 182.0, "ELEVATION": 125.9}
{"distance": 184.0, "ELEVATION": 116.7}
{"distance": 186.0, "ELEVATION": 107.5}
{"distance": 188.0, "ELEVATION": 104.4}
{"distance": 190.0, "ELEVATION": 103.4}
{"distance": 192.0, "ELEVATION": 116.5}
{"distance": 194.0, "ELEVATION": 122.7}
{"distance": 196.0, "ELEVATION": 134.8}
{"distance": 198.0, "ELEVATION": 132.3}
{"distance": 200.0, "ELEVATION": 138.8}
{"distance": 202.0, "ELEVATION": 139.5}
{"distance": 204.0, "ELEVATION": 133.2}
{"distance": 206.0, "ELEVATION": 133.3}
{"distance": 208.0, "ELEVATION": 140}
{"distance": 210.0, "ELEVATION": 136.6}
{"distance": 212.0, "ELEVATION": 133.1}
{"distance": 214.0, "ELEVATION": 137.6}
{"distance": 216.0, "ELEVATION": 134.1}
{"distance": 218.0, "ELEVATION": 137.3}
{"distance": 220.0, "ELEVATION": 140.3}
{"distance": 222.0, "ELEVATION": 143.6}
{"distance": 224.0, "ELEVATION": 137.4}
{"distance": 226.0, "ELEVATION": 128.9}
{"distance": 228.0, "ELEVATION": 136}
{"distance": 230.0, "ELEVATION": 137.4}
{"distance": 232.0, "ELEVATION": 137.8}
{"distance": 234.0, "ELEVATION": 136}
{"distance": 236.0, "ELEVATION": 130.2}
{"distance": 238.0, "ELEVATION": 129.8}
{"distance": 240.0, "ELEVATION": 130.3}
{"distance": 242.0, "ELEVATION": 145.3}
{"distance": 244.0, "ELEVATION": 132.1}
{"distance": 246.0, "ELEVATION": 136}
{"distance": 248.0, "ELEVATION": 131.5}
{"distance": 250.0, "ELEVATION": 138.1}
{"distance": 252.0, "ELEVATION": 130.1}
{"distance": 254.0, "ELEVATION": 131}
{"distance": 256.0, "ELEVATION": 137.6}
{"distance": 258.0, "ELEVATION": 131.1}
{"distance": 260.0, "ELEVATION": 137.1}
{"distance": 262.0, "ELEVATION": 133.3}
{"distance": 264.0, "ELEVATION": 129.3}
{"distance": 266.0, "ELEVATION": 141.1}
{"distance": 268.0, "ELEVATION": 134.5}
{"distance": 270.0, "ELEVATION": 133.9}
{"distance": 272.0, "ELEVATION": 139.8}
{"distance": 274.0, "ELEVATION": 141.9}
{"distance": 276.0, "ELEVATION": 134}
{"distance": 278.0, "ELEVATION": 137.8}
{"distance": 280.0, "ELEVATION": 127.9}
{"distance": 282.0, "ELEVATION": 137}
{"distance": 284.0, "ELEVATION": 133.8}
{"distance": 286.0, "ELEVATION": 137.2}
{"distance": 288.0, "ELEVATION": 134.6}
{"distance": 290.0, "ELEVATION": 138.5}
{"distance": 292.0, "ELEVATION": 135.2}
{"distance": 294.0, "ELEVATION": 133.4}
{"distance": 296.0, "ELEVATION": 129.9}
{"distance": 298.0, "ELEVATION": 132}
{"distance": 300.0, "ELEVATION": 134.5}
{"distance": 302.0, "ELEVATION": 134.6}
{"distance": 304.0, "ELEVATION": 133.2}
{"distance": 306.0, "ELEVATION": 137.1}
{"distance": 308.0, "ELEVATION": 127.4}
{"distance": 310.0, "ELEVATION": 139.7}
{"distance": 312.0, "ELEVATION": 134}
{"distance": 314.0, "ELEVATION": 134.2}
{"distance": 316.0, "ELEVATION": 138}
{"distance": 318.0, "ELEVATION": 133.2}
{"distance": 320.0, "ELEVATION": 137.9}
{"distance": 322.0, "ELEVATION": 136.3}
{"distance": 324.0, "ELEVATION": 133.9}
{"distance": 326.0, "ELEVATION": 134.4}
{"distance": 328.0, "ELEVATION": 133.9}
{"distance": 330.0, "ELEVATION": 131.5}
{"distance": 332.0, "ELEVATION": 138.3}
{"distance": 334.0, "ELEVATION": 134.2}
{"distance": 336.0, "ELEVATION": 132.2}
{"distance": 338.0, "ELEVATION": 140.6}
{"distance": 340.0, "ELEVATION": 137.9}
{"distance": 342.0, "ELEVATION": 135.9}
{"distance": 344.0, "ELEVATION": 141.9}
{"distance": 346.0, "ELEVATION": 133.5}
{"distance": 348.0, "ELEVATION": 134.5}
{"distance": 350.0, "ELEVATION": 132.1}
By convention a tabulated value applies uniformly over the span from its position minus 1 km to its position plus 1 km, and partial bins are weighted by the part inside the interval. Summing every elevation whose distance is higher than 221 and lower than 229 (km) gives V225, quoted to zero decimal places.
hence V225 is 546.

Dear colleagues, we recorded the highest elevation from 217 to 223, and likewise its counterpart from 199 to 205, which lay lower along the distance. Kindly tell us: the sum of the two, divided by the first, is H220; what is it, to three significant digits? 1.97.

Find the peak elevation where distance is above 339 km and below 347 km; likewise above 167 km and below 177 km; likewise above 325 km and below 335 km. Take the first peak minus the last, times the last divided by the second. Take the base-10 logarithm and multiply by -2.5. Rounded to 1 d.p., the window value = -1.4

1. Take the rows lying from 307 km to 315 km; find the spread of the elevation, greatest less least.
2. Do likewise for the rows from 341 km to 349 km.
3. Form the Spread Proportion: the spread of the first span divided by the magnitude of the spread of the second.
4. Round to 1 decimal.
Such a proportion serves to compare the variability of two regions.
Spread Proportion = 1.5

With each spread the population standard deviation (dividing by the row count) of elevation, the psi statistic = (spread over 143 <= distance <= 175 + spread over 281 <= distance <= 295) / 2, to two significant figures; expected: 2.4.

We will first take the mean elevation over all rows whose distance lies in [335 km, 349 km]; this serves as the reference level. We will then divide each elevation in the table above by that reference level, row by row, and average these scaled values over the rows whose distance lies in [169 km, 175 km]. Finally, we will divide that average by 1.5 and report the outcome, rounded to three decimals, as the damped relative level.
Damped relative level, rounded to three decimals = 0.670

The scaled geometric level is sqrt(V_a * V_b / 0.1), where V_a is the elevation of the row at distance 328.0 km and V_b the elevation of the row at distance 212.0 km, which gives 422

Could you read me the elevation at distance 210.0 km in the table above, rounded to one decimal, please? 136.6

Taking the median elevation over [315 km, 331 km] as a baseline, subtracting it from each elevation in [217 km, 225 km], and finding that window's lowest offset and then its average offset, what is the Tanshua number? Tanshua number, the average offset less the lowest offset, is 2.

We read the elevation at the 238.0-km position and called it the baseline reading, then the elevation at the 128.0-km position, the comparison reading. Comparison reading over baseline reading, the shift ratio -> 1.07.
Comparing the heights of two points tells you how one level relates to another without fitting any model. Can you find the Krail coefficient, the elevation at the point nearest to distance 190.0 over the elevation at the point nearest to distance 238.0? 0.80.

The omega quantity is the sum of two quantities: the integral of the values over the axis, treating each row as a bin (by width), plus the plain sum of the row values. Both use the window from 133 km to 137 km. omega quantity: 805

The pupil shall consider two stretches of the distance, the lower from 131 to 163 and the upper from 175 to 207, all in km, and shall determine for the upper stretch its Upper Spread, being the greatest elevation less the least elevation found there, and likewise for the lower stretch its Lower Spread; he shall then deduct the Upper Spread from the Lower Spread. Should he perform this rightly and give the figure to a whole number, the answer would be -28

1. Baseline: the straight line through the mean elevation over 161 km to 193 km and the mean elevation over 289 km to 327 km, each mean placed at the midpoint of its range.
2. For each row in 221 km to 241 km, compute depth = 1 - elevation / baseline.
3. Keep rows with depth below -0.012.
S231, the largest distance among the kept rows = 234.0 km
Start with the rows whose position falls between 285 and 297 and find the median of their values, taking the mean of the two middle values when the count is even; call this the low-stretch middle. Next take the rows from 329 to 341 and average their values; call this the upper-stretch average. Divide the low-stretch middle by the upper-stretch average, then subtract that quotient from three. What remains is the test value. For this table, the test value 2.01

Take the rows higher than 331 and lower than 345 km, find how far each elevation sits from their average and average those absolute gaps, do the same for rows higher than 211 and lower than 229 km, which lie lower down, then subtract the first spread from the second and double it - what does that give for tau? 1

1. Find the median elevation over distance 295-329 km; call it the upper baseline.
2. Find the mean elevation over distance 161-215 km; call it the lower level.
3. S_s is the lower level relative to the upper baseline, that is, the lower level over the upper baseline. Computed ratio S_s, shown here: 0.97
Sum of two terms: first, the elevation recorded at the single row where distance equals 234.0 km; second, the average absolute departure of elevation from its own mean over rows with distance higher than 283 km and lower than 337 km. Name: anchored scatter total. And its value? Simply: 138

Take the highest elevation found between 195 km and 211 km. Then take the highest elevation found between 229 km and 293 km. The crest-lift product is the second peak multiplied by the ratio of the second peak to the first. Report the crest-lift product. 151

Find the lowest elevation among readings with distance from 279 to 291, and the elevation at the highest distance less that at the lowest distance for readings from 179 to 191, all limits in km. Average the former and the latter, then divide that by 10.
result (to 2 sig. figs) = 5.1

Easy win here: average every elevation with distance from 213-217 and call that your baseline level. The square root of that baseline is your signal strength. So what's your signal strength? 11.7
